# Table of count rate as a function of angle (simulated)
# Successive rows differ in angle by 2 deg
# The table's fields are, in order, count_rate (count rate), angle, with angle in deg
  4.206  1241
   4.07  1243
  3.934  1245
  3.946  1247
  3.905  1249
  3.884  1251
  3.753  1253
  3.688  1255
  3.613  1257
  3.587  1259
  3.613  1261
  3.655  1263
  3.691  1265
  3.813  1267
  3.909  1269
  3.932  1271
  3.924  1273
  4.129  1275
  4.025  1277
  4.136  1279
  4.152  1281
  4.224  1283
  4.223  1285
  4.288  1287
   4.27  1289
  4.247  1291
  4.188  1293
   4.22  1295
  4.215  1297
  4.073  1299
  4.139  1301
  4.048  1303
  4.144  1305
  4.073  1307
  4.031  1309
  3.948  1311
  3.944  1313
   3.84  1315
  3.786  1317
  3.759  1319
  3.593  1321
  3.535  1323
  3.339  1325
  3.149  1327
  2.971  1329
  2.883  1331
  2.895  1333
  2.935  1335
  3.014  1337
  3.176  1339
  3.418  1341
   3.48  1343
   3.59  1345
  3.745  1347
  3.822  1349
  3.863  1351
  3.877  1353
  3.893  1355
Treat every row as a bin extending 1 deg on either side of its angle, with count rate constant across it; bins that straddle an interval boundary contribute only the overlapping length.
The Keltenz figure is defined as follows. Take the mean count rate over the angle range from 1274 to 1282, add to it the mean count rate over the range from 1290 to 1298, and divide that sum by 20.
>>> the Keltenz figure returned 0.416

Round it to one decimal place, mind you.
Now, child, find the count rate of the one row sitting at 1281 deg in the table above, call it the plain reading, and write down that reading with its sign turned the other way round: -4.2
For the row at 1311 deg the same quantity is -3.9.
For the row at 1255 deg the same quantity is -3.7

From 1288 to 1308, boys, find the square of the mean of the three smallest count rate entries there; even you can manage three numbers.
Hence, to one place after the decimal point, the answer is 16.5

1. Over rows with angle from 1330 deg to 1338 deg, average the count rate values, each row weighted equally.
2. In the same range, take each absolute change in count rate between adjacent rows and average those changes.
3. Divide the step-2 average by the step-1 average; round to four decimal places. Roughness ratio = 0.0149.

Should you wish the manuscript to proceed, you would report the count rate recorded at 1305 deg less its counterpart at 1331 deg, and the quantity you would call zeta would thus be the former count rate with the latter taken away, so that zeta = 1.3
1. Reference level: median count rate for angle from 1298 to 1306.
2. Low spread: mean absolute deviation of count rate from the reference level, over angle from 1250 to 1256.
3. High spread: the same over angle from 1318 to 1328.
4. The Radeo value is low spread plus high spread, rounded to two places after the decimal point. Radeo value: 0.96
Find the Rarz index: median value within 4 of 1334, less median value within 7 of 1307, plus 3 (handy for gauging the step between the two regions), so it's 1.87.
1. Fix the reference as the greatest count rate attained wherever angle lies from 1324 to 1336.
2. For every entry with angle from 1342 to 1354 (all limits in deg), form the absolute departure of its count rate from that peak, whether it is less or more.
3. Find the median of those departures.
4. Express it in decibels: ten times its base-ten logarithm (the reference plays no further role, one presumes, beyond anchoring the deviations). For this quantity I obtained -3.5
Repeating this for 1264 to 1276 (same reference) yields -2.4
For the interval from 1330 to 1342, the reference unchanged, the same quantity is -4.4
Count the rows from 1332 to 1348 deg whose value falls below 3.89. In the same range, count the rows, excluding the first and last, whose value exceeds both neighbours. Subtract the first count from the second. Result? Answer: -8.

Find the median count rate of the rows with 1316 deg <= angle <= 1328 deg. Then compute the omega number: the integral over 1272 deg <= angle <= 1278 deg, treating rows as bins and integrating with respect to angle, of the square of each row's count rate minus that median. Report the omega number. 1.3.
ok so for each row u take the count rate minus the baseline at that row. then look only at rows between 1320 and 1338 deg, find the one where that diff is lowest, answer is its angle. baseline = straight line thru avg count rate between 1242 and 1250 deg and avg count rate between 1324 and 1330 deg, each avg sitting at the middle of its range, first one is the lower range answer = 1331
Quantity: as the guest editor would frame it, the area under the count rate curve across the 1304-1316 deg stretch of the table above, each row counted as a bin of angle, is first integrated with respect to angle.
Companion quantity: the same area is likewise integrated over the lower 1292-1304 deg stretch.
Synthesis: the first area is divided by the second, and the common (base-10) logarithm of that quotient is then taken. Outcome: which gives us -0.02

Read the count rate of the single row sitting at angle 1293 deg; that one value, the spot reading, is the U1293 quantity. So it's 4.188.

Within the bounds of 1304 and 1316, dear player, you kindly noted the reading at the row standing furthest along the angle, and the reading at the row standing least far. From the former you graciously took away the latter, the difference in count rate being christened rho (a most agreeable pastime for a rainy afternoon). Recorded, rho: -0.3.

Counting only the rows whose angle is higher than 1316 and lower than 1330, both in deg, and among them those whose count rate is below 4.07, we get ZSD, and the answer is 7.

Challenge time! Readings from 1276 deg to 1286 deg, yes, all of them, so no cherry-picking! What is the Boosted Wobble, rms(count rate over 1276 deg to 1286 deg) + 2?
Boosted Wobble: 6.15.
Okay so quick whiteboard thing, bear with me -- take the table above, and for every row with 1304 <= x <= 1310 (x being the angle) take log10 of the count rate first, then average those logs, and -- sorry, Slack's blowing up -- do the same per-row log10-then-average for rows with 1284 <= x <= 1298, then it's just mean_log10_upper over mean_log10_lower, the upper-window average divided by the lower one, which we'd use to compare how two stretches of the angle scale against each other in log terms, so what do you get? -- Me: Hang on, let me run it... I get 0.97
